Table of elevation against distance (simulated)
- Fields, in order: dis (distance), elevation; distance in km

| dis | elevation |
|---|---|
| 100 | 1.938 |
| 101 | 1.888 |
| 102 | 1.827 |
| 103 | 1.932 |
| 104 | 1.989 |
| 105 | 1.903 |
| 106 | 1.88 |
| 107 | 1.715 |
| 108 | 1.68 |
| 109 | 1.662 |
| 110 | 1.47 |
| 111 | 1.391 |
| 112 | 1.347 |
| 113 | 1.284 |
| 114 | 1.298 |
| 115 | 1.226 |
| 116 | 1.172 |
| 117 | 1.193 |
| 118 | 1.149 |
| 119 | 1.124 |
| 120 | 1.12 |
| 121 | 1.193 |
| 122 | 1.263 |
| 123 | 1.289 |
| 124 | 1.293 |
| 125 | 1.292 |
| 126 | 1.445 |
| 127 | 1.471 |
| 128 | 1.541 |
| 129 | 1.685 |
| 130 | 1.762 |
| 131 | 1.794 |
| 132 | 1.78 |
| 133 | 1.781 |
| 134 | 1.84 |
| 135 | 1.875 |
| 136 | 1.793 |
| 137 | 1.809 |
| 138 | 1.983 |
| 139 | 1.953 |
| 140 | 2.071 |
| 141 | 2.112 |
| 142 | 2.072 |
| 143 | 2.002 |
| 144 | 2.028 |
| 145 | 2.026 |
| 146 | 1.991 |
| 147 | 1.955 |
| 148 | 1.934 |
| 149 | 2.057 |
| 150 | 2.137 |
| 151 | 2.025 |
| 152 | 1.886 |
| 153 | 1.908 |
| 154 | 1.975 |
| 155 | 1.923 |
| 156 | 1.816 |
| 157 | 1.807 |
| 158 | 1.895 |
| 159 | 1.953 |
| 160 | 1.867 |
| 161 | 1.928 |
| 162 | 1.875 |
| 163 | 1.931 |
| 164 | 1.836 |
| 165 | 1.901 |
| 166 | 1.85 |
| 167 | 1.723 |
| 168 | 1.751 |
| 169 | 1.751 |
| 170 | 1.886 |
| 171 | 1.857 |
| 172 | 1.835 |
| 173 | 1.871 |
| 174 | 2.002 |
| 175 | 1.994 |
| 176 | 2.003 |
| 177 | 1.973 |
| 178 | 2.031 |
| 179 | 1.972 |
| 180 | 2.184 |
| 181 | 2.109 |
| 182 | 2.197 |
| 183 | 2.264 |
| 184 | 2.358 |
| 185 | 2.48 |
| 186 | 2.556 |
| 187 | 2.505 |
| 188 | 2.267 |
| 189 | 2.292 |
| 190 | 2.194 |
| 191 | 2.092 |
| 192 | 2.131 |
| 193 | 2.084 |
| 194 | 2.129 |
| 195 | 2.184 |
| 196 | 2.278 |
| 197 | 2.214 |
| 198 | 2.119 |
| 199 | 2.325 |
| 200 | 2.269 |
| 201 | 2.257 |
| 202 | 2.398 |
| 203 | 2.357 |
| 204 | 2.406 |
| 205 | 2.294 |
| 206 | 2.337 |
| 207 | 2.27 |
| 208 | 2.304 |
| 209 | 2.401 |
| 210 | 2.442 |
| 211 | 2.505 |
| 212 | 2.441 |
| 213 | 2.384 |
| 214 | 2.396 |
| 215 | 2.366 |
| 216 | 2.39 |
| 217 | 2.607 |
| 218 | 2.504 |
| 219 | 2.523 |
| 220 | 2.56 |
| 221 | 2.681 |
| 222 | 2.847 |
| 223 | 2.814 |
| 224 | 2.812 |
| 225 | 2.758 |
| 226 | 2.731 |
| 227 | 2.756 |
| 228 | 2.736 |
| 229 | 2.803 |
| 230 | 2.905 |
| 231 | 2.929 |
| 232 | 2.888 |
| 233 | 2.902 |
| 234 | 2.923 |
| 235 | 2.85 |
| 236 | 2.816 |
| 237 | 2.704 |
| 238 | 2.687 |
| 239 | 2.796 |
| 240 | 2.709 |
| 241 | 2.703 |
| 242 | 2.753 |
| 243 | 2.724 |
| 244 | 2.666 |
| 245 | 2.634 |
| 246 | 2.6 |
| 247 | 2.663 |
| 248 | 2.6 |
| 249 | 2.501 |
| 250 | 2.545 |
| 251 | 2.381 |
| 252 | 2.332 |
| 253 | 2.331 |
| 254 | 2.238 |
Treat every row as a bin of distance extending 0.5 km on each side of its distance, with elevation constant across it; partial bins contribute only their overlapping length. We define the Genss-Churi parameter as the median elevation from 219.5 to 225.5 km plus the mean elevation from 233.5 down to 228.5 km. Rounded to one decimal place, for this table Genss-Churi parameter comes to 5.7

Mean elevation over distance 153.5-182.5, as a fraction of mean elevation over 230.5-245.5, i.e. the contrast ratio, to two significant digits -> 0.69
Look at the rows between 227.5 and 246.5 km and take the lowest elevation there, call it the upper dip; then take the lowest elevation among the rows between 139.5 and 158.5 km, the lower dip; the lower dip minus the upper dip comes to -0.79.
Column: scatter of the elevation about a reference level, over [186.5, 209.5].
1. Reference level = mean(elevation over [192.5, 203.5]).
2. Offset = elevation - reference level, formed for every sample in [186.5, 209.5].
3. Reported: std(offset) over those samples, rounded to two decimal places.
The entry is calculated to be 0.11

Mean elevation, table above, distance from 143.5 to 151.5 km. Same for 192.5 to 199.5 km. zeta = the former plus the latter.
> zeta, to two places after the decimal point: 4.21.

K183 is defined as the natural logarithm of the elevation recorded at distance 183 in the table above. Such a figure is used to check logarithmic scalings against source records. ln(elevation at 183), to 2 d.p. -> 0.82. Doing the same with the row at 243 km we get 1.00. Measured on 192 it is 0.76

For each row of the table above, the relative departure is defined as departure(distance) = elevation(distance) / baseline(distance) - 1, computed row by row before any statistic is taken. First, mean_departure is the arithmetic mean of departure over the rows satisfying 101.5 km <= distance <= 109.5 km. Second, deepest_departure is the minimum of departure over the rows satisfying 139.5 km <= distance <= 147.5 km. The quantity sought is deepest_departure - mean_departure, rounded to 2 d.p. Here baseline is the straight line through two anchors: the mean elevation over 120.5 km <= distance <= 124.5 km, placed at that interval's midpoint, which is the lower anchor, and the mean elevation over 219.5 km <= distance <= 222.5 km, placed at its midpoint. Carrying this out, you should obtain -0.60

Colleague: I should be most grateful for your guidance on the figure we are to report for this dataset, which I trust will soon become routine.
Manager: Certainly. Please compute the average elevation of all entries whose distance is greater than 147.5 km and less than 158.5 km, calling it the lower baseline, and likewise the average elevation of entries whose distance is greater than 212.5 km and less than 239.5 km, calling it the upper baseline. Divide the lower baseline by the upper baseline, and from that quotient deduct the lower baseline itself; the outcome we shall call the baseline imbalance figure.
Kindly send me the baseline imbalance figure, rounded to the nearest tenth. -1.2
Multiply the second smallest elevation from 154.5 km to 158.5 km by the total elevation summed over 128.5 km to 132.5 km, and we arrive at 13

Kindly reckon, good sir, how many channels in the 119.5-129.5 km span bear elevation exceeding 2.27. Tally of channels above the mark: 0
